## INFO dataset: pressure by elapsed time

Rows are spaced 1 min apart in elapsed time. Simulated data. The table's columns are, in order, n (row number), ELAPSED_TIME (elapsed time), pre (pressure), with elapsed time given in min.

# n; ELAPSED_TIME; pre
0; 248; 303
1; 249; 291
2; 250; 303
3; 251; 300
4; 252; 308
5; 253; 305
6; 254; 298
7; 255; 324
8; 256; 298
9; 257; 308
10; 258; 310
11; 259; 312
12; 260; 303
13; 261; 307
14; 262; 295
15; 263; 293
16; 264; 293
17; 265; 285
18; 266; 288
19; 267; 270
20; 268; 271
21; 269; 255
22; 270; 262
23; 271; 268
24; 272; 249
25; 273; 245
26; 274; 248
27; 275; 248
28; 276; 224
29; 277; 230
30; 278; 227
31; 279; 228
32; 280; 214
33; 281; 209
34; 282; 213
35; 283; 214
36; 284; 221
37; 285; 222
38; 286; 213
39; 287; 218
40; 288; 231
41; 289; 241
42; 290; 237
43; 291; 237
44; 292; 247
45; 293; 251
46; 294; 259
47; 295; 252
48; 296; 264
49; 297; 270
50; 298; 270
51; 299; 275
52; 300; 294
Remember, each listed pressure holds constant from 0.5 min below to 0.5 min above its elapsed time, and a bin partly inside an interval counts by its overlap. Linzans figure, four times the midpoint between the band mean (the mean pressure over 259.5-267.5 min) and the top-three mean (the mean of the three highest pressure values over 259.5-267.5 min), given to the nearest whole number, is 1187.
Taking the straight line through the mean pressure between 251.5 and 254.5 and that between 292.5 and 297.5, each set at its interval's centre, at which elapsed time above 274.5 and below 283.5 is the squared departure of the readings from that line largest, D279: 281 min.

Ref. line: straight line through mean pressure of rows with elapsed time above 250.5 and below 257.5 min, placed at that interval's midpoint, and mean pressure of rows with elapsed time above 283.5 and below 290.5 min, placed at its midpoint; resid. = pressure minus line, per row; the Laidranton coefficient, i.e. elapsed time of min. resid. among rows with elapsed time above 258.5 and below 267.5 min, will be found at 267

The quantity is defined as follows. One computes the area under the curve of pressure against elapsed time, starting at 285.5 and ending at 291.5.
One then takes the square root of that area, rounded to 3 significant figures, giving 37.1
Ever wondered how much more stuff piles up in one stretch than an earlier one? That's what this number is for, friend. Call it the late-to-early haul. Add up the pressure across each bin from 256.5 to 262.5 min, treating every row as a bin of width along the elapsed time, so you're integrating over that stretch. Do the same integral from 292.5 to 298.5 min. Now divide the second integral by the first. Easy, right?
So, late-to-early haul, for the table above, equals 0.85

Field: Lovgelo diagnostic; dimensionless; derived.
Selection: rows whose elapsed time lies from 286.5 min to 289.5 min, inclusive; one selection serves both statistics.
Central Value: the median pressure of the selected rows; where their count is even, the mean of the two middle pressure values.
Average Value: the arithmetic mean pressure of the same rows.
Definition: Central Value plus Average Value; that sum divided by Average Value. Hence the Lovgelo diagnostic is 2.00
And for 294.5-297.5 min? 2.01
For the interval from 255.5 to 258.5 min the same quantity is 2.01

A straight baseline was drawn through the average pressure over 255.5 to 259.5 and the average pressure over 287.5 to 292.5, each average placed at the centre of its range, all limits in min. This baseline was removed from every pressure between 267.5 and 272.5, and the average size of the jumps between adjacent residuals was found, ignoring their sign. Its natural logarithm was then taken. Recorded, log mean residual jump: 2.48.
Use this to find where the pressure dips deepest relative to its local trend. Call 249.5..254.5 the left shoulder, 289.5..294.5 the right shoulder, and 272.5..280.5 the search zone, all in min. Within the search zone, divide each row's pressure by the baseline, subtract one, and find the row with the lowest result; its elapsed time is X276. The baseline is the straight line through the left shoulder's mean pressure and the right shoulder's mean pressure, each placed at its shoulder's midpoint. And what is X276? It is 280 min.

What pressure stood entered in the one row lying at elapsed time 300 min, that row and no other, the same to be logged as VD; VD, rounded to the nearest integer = 294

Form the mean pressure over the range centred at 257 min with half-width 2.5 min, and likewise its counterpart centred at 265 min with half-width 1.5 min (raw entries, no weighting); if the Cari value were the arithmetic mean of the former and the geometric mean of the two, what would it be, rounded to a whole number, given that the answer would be 305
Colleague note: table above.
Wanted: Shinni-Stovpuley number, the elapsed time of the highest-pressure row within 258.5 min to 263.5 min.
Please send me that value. 259 min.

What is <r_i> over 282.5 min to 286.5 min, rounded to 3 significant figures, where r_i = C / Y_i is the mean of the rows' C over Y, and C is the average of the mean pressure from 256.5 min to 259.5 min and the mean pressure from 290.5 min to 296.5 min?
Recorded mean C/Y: 1.29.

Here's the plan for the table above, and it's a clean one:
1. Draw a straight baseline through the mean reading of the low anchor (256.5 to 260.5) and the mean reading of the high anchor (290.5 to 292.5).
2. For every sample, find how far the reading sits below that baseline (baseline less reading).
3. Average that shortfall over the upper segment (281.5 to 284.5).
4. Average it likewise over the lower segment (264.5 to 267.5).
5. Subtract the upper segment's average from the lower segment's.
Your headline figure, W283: -31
